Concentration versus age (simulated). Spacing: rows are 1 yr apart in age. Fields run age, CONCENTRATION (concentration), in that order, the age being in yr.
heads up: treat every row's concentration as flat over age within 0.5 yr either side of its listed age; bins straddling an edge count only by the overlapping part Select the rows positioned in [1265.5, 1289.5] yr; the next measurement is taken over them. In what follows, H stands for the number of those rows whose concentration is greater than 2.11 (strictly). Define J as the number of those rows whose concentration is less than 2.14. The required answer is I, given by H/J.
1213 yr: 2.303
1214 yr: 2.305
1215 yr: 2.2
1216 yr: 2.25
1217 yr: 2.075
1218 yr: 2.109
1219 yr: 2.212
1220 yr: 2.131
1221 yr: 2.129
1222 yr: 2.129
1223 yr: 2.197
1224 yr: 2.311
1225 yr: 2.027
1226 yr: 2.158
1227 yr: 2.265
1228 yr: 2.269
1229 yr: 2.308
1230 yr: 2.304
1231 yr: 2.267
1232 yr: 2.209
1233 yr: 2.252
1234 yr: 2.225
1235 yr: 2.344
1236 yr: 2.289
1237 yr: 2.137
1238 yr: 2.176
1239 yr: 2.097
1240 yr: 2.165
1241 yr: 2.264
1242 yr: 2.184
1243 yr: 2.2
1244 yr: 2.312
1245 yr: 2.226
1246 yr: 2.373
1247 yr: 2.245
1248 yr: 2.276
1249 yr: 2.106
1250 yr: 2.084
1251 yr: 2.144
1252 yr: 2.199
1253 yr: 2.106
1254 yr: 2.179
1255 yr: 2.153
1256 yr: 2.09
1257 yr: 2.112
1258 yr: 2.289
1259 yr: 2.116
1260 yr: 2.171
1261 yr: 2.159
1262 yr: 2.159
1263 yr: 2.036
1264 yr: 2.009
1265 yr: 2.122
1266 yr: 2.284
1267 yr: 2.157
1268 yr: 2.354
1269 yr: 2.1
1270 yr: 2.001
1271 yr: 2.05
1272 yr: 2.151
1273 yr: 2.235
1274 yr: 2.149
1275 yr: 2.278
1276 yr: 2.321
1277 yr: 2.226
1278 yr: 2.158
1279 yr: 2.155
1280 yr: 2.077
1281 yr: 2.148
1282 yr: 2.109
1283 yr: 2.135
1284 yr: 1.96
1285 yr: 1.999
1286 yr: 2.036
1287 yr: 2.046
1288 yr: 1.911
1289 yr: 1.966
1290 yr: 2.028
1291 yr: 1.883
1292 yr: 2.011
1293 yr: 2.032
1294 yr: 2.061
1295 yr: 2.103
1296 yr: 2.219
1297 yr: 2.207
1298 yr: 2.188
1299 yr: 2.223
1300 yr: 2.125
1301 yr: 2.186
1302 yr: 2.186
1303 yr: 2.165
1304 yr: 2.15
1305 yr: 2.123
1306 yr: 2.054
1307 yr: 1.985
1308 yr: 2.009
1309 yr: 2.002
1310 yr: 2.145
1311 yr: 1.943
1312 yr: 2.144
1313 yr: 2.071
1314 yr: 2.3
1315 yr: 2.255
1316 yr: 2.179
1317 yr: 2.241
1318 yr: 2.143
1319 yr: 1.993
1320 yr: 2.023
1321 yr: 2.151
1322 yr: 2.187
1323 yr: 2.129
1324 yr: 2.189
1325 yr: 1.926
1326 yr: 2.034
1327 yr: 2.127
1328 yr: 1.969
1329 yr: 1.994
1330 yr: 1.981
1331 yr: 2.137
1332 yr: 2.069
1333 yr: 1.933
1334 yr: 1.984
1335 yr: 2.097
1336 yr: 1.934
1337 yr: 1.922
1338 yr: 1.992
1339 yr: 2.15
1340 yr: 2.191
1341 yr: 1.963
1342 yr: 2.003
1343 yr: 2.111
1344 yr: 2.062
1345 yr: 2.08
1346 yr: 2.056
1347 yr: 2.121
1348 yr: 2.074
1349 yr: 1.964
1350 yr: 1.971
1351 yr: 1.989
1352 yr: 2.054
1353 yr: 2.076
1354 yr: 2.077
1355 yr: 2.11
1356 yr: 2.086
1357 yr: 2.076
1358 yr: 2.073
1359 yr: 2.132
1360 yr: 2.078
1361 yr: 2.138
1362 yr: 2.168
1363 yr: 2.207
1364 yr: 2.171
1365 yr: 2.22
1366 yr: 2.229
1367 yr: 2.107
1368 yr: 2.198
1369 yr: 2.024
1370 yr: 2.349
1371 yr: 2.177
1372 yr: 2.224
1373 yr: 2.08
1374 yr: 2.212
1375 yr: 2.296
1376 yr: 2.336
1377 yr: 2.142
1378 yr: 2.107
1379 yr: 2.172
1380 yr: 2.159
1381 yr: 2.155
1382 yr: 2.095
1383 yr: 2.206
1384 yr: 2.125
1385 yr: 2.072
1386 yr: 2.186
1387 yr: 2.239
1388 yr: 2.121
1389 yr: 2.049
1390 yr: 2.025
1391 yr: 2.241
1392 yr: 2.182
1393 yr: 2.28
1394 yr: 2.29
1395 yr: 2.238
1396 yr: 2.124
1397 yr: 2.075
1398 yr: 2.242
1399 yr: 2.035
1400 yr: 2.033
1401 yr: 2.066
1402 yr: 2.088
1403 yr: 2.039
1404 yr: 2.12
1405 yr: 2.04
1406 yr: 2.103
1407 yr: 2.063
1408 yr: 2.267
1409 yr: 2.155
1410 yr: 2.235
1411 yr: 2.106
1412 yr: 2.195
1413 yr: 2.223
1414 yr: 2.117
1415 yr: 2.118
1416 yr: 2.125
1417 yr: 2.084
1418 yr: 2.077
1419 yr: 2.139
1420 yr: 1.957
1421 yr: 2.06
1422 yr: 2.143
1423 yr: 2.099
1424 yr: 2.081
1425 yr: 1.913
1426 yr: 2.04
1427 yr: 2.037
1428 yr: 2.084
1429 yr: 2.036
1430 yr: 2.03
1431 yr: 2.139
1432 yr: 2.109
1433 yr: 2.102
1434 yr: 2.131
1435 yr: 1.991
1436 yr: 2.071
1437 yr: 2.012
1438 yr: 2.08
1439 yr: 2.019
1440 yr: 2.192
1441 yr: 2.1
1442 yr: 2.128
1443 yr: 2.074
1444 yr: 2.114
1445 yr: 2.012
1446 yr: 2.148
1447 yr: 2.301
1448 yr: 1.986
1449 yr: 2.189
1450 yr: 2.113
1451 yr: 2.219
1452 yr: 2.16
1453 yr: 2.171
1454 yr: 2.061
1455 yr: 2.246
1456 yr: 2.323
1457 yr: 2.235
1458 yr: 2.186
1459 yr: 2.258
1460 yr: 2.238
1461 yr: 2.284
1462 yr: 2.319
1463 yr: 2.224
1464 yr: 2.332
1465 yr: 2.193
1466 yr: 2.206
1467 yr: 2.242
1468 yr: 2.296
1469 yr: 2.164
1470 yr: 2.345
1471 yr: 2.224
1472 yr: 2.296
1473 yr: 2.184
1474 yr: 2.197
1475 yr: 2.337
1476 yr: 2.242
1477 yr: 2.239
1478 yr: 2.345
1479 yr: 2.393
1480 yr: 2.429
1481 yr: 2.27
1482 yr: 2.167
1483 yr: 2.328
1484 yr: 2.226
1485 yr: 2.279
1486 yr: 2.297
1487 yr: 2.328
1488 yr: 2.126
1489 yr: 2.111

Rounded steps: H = 13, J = 12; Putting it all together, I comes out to 1.1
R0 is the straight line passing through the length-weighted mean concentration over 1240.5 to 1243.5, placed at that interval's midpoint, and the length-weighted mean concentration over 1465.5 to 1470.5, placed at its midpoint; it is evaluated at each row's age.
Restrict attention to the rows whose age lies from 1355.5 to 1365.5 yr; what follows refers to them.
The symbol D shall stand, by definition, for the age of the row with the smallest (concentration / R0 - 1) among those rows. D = 1358 yr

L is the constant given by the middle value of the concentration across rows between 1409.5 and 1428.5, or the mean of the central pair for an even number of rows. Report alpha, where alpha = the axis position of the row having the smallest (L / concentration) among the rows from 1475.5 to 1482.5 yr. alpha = 1480 yr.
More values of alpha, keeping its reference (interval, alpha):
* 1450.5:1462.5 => 1456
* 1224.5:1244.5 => 1235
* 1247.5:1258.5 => 1258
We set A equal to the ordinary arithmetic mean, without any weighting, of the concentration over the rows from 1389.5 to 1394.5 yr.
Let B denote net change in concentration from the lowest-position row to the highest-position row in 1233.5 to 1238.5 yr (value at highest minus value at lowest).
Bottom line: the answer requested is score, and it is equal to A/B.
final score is -45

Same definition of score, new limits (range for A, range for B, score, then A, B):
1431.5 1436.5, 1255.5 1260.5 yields 26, 2.08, 0.08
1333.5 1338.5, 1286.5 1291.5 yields -12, 1.99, -0.16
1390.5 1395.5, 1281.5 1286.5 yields -31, 2.25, -0.07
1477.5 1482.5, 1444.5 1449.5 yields 13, 2.32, 0.18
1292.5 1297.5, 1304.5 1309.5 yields -18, 2.12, -0.12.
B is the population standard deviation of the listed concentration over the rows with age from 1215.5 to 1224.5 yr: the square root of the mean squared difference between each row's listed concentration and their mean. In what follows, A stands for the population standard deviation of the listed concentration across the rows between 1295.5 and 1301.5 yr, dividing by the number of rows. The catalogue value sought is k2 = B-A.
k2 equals 0.039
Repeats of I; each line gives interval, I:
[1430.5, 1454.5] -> 0.7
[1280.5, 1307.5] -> 0.7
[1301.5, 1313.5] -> 0.9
